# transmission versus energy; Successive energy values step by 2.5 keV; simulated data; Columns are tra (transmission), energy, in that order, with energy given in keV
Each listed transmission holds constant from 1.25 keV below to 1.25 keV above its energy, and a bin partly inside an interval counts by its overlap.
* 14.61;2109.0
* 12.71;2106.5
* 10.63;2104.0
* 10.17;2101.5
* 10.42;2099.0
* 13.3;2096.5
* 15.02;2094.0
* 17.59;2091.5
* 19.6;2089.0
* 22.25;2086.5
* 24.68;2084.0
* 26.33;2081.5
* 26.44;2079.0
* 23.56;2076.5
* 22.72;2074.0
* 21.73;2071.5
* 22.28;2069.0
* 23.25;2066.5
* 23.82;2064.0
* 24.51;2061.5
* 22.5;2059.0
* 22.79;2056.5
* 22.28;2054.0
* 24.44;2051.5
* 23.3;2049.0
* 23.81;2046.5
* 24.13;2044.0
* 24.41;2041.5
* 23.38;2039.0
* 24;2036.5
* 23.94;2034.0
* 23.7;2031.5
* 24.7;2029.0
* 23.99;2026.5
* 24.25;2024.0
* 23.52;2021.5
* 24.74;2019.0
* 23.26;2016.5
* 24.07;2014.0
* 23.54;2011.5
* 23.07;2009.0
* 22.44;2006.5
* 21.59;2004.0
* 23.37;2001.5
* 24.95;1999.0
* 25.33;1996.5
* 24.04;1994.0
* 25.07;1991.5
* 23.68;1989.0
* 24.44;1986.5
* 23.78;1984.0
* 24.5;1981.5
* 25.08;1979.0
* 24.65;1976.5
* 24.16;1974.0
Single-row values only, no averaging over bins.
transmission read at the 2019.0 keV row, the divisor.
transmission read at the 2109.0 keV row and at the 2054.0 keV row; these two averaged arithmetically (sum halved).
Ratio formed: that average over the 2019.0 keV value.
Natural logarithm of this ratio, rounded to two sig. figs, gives -0.29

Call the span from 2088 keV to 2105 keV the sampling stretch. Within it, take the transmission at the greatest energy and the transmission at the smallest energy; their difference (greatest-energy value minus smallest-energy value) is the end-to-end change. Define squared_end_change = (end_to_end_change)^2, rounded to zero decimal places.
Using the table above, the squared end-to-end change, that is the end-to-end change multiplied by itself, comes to 80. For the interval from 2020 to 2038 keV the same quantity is 0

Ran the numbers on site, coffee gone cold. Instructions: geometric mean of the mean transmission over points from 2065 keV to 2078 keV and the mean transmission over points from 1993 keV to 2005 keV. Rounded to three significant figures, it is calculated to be 23.3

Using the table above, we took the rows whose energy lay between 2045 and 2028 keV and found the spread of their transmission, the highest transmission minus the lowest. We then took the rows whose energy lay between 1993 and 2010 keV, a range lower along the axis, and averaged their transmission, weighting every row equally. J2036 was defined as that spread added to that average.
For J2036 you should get 25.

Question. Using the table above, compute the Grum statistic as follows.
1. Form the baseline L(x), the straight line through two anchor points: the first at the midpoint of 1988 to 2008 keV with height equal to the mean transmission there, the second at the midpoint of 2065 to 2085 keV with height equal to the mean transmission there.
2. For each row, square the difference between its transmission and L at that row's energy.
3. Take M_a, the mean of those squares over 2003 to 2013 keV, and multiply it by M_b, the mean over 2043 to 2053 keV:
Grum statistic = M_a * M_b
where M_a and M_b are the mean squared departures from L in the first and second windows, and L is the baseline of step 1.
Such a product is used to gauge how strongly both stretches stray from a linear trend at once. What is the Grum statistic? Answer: 0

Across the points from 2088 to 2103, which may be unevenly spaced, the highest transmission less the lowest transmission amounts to 9.4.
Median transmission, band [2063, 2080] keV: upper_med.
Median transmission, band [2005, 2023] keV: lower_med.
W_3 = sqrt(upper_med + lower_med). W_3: 6.84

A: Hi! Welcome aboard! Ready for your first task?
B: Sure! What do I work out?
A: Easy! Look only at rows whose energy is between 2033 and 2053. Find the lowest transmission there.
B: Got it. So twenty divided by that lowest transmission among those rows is 0.86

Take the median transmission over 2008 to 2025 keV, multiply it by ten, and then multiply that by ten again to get 2354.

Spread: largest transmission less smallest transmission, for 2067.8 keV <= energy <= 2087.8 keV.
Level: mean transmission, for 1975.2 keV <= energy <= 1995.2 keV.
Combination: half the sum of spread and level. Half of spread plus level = 15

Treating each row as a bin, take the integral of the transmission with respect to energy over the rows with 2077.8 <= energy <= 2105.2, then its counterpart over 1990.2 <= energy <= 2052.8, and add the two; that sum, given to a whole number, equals 1984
